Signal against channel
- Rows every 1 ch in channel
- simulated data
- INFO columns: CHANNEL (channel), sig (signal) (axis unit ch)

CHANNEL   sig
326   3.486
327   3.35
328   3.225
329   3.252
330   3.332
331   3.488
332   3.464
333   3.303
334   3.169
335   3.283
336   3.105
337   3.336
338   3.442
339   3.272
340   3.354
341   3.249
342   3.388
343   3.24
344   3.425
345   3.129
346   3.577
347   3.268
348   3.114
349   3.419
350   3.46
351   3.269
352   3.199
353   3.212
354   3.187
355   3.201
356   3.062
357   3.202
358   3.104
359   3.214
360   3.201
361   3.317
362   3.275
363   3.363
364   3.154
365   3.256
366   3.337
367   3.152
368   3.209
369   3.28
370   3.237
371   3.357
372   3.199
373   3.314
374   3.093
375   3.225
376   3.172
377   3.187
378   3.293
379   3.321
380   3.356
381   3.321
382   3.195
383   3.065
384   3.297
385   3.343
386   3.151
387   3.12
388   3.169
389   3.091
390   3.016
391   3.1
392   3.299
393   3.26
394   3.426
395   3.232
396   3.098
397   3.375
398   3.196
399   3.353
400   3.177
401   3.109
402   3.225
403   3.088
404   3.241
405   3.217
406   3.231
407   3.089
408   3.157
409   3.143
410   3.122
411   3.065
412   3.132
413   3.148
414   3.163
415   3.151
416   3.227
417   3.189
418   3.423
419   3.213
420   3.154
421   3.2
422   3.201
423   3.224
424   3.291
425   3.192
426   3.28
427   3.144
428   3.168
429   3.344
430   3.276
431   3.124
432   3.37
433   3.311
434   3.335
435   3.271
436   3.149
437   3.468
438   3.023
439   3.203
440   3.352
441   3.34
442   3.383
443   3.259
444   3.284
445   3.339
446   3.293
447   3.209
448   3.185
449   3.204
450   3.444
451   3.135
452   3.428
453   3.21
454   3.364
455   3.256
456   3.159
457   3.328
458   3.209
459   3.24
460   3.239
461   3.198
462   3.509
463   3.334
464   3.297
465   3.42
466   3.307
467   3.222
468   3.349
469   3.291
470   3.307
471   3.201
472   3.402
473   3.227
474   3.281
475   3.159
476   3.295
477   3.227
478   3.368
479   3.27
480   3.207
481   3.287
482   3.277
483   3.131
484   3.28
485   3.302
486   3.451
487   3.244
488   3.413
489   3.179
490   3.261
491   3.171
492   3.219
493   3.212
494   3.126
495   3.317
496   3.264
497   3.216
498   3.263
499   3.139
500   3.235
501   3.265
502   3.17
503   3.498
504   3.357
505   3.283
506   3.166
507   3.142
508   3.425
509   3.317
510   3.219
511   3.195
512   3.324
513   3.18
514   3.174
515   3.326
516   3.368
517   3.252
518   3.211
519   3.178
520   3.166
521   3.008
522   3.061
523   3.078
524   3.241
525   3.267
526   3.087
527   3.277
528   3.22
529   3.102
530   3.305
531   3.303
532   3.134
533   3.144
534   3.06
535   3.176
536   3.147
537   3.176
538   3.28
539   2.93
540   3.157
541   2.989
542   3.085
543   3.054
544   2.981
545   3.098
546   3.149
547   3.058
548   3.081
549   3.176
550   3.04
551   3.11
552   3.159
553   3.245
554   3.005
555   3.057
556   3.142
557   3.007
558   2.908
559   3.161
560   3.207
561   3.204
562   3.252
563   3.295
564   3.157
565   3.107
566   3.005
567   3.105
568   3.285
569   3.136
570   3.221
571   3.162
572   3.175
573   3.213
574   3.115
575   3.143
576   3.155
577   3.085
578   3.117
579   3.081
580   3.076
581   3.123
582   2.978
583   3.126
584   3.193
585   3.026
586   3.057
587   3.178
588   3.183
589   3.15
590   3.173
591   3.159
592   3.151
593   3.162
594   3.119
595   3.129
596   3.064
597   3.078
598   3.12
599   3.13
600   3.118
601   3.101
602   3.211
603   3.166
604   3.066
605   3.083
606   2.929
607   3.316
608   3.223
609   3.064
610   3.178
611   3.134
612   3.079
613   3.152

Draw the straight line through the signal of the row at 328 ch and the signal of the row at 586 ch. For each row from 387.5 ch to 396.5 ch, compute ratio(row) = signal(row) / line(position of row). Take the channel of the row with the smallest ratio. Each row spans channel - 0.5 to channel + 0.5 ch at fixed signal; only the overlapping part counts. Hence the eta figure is 390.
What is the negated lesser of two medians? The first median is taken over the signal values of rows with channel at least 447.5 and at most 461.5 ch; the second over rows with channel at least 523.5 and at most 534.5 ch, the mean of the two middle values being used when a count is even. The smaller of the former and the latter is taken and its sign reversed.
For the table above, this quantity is -3.22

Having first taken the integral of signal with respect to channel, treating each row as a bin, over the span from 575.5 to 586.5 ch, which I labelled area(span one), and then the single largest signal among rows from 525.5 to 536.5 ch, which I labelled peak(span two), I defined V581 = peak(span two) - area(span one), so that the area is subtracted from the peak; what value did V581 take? -30.7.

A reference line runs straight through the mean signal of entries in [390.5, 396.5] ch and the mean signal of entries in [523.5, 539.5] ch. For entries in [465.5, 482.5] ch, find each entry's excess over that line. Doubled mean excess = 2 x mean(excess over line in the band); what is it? 0.146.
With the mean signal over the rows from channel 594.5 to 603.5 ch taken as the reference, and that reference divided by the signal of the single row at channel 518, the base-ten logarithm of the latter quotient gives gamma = -0.0119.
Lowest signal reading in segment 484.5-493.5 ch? 3.171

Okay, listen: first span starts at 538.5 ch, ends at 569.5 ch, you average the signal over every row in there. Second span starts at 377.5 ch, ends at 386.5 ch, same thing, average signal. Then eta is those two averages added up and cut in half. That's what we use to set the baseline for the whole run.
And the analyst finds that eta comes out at 3.18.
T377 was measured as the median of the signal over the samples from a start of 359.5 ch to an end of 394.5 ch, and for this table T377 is 3.24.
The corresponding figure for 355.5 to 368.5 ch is 3.21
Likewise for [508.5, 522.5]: 3.20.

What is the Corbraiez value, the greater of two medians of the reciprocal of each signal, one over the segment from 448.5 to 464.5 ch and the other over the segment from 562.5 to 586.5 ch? 0.320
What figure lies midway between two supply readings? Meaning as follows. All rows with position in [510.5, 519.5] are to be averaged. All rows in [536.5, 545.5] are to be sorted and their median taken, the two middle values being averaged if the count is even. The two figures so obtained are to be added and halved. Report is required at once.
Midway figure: 3.17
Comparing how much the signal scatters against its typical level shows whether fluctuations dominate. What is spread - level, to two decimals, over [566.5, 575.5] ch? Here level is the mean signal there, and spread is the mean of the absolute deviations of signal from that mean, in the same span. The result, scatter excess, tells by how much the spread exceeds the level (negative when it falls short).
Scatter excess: -3.13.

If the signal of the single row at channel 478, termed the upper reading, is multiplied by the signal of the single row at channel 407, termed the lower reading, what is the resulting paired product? 10.4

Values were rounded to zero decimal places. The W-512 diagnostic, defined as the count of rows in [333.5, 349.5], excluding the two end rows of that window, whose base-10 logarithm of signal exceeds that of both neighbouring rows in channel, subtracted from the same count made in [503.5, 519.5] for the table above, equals -3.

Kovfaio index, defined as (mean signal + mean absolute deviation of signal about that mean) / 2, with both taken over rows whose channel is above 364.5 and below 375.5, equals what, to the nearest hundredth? 1.65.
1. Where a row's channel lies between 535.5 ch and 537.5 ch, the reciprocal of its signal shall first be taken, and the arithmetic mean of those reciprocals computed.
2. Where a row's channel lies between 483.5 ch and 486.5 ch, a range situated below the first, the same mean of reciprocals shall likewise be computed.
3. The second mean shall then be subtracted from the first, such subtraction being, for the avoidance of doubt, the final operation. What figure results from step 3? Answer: 0.017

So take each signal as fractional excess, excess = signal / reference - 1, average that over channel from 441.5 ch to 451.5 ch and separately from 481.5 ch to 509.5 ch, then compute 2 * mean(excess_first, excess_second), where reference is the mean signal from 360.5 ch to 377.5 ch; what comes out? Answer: 0.02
